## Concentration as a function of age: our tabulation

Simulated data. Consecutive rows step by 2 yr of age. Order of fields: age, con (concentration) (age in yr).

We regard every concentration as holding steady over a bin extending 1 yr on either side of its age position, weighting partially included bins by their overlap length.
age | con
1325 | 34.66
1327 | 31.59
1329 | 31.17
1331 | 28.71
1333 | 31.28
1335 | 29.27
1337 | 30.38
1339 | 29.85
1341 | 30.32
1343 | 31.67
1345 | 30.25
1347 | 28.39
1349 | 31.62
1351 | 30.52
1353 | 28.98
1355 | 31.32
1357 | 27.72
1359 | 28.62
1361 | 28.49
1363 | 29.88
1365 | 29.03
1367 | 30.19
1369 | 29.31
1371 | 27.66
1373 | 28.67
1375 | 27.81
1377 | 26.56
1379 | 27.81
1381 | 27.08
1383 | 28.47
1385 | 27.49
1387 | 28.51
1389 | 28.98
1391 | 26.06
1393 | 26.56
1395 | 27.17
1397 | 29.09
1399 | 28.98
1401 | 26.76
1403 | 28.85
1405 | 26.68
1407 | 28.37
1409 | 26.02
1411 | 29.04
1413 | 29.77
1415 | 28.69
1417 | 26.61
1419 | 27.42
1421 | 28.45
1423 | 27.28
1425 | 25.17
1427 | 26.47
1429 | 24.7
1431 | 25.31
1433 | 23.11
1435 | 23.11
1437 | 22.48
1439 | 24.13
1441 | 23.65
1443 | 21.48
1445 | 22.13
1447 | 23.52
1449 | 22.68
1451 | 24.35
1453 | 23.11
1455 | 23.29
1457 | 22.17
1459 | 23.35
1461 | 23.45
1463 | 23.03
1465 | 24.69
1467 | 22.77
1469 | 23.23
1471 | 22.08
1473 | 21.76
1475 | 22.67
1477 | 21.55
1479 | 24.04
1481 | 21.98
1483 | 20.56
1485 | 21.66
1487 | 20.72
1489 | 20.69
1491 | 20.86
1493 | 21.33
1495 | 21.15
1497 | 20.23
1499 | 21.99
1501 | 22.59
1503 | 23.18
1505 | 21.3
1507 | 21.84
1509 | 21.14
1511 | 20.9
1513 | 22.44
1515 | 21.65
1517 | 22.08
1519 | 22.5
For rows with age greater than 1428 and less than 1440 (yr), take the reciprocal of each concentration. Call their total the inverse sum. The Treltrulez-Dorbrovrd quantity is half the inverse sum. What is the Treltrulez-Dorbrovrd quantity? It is 0.126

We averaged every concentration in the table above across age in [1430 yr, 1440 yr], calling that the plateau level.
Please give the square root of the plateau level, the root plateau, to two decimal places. 4.86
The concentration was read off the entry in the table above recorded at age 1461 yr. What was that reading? 23.45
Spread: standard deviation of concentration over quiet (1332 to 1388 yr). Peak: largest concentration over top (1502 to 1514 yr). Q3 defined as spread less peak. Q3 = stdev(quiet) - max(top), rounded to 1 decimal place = -21.8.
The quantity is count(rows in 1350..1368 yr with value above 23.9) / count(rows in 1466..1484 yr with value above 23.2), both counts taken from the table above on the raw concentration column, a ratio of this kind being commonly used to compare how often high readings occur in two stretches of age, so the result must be 4.5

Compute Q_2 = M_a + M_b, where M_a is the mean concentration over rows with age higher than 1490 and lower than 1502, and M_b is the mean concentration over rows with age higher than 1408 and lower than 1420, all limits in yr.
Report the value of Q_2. 49.3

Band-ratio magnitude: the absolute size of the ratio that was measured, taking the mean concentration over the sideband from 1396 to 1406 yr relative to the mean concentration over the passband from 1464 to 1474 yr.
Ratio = 1.23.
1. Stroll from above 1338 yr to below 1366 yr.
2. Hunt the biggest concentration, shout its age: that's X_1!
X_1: 1343 yr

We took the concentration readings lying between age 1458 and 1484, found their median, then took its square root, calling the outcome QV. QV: 4.8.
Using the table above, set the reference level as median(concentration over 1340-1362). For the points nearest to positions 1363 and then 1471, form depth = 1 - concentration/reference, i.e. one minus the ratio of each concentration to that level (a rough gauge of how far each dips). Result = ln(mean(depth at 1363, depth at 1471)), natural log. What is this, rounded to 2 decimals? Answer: -1.96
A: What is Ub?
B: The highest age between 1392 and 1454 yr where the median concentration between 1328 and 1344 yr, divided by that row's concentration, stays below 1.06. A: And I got 1415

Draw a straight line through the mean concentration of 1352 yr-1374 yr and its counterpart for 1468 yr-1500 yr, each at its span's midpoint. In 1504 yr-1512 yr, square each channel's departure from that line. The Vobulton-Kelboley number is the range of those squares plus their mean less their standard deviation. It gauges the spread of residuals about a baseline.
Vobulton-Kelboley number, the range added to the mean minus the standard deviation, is 2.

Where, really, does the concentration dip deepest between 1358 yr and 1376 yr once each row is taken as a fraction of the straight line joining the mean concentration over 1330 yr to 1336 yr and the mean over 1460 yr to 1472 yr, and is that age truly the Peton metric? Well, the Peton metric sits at 1371 yr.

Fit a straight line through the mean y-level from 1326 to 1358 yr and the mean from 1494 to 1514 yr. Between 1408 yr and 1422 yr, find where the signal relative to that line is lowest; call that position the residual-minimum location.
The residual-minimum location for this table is 1409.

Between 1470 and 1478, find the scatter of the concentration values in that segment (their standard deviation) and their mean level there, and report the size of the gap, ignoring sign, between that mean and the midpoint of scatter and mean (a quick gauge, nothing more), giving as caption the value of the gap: 10.8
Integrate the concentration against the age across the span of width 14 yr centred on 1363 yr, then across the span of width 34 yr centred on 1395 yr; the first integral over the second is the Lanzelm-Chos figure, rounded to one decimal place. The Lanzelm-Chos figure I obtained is 0.4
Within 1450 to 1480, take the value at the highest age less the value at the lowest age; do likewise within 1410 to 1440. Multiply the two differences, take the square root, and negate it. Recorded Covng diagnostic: -1.2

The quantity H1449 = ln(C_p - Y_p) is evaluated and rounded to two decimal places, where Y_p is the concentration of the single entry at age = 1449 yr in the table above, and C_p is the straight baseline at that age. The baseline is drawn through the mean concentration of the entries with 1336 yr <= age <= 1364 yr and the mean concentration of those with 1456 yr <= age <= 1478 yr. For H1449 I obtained 0.18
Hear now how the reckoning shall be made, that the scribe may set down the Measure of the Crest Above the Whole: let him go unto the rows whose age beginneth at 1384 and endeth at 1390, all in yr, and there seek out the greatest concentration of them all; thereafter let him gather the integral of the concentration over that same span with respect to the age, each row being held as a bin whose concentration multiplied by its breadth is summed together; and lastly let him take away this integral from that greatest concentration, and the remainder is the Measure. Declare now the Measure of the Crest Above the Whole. -141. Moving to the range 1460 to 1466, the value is -118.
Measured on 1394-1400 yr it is -141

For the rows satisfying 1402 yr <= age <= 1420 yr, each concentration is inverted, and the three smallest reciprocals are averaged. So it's 0.0342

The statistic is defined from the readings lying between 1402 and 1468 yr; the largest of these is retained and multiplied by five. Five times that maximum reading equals 149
